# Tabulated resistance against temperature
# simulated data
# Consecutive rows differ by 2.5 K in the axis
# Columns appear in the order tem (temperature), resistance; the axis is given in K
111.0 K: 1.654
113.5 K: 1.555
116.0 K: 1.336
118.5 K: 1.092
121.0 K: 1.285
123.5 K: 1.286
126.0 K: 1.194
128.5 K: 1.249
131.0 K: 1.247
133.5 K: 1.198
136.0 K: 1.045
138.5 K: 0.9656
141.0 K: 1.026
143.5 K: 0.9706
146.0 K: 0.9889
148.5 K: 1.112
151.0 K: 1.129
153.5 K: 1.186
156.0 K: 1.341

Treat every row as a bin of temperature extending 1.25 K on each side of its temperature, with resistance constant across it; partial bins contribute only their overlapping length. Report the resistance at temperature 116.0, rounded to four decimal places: 1.3360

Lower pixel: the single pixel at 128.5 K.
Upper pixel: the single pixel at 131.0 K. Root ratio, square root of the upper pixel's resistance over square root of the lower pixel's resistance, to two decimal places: 1.00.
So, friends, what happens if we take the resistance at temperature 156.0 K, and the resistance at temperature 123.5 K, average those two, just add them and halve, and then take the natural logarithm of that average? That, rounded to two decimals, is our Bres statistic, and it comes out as 0.27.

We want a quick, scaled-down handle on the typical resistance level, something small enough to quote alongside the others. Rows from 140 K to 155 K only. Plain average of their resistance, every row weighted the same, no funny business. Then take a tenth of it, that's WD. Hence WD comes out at 0.107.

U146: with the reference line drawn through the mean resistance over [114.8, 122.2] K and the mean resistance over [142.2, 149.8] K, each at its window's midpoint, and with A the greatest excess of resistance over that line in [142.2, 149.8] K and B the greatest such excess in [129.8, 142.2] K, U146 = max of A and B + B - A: 0.107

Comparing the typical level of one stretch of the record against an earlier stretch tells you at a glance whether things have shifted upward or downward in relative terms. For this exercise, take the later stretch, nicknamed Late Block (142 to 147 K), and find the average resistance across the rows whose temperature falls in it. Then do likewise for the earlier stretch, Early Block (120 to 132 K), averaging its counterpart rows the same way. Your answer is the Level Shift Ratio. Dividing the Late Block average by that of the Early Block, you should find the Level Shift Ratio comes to 0.78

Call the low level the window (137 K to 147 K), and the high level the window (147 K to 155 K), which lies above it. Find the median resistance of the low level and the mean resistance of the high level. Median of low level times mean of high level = 1.12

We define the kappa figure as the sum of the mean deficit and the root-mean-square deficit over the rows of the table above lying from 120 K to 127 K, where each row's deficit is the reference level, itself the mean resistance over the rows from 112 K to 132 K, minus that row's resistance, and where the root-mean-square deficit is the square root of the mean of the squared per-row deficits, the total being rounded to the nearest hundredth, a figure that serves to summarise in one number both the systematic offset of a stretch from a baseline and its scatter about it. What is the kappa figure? 0.08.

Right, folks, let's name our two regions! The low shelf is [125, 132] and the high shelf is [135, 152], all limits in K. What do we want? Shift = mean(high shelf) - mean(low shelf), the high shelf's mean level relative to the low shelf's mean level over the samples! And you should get -0.20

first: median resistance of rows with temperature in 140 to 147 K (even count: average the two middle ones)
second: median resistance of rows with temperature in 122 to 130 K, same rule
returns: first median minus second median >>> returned -0.26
